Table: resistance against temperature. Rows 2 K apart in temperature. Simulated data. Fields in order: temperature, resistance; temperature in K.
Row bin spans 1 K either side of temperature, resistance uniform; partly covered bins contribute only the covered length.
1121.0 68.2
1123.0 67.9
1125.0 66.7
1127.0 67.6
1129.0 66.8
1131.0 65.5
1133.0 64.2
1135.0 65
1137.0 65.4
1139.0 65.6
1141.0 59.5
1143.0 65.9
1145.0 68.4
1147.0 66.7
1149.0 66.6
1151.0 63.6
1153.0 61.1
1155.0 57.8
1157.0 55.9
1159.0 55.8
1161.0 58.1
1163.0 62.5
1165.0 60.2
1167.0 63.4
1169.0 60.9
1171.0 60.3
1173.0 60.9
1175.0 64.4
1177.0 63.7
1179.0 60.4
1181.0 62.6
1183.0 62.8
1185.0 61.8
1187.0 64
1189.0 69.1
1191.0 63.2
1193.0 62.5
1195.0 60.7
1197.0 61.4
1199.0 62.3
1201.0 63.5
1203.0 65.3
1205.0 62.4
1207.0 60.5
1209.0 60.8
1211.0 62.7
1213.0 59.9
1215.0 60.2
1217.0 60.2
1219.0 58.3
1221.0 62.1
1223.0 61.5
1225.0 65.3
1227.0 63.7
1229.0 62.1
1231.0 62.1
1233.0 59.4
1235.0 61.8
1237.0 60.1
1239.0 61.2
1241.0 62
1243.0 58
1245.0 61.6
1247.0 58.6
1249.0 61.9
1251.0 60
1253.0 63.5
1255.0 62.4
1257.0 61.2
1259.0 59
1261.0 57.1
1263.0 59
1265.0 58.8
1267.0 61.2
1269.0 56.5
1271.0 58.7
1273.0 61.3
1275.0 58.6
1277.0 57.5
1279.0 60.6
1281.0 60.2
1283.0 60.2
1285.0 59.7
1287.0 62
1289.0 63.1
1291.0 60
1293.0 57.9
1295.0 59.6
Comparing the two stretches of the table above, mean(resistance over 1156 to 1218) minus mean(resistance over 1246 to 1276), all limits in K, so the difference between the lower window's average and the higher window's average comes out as 1.8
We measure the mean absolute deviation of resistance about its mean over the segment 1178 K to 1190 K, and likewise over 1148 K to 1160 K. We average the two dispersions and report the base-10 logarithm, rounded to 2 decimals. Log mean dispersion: 0.45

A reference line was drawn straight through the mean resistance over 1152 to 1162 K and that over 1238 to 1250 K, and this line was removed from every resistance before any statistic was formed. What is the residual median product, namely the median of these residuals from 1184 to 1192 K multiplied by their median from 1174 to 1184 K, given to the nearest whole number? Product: 20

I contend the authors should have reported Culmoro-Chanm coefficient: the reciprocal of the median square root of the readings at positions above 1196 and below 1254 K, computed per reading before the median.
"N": 0.127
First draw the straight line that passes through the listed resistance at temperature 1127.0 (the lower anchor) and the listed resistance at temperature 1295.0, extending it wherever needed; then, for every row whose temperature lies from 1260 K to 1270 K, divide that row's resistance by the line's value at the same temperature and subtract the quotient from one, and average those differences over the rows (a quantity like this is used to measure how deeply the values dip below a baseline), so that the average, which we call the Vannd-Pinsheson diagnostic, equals 0.04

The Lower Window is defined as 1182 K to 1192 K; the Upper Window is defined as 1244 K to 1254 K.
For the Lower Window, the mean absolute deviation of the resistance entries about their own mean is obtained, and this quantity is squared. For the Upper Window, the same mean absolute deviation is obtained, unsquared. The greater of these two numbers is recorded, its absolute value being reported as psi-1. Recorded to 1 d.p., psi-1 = 3.9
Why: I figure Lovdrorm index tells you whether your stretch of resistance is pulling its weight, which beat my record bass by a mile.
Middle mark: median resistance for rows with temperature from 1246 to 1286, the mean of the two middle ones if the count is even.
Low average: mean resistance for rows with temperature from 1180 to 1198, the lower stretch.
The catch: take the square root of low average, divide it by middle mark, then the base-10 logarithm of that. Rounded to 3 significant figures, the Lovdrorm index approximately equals -0.877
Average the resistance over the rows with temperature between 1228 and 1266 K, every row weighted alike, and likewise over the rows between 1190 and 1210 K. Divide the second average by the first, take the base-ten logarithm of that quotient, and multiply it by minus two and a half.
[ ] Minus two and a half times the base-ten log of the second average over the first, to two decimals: -0.03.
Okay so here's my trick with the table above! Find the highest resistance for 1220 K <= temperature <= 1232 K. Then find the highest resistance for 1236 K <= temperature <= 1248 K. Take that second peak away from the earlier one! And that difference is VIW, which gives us 3.3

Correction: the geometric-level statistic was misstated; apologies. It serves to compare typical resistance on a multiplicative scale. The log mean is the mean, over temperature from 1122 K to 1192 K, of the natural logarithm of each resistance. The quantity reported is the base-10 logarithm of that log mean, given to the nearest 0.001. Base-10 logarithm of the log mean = 0.618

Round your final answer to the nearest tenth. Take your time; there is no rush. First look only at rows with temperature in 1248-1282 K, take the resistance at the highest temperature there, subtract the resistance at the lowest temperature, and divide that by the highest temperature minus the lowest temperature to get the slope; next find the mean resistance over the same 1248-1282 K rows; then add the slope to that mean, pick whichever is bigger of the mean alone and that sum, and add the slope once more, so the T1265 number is 59.8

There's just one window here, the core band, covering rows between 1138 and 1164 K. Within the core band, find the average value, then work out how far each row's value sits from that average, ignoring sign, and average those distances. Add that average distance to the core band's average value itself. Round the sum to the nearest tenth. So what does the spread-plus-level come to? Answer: 65.9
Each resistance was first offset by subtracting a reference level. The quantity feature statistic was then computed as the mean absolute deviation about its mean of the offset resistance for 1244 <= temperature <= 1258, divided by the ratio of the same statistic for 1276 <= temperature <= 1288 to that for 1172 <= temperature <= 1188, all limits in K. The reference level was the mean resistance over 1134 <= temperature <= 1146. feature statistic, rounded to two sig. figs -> 1.4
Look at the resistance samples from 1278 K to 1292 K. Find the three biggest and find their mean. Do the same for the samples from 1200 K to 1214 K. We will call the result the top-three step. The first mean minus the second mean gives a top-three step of -1.9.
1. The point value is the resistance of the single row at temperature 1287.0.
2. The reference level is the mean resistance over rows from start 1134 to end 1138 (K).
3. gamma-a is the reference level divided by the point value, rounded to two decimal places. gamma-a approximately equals 1.05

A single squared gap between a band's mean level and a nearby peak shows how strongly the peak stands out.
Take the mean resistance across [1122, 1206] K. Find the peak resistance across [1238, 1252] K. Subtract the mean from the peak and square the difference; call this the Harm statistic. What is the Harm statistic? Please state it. 1.3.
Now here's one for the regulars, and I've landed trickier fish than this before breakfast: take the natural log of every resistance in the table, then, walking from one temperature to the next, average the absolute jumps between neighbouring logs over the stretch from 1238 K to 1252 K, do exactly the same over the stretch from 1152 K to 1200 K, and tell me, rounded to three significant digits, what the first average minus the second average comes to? 0.0114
